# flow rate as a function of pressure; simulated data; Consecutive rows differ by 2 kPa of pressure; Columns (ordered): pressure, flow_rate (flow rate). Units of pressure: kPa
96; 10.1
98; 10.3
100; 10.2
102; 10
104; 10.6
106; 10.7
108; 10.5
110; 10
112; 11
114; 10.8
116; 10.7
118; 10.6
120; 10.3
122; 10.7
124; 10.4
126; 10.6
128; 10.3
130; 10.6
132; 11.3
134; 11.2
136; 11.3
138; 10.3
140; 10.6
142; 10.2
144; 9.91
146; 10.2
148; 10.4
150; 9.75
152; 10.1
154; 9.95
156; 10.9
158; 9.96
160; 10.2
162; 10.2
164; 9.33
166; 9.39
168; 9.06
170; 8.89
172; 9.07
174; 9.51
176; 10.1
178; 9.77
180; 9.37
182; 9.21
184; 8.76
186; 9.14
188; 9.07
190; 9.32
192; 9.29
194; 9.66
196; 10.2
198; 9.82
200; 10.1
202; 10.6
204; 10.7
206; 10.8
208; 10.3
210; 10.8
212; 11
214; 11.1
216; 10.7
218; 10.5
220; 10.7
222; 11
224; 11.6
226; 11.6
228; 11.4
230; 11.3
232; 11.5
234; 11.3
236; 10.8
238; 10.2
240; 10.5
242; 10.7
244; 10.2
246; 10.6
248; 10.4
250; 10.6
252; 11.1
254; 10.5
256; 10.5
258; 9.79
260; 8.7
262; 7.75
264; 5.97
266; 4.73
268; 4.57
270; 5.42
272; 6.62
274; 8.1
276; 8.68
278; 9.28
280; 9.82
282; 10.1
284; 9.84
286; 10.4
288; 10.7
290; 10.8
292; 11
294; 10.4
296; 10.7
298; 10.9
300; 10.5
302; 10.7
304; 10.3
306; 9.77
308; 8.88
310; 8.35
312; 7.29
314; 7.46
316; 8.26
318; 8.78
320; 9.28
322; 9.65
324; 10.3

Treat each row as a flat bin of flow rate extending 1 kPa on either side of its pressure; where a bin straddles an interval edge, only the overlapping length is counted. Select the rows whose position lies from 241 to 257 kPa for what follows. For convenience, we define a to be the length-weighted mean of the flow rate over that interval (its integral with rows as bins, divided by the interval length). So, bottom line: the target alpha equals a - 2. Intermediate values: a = 10.6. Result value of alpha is 8.6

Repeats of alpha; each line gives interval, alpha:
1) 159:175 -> 7.5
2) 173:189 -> 7.4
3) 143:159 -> 8.1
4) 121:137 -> 8.8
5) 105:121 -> 8.6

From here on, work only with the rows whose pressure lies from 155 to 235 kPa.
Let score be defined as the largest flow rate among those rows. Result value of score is 11.6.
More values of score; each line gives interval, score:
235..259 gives 11.1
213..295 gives 11.6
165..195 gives 10.1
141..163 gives 10.9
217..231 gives 11.6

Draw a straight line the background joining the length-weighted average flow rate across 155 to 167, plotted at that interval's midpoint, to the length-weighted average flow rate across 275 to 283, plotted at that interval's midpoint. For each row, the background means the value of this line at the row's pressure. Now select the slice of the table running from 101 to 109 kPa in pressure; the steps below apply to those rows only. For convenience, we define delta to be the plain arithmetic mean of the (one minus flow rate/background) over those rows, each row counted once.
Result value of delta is -0.02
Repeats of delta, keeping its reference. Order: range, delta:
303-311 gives 0.00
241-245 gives -0.09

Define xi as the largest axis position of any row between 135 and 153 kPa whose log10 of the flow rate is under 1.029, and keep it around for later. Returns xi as 152 kPa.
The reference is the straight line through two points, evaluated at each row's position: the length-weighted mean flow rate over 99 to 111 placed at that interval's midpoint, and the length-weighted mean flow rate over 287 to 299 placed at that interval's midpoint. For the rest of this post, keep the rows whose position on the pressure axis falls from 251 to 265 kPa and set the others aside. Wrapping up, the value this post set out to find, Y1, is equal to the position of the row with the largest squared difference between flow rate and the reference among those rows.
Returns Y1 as 264 kPa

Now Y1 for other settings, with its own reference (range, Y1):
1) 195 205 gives 198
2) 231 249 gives 232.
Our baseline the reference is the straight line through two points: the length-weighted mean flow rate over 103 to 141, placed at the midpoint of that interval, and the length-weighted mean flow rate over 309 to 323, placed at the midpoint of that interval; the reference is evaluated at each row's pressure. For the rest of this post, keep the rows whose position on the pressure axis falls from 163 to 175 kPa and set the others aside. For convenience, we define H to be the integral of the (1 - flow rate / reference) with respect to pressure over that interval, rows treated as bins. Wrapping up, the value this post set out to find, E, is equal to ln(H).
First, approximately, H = 1.1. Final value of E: 0.1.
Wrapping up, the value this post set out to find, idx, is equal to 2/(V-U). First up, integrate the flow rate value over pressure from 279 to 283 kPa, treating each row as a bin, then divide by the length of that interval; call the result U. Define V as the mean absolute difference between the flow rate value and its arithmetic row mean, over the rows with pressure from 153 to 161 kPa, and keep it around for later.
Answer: -0.208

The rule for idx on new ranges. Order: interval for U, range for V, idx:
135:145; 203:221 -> -0.194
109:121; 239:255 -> -0.192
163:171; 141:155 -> -0.222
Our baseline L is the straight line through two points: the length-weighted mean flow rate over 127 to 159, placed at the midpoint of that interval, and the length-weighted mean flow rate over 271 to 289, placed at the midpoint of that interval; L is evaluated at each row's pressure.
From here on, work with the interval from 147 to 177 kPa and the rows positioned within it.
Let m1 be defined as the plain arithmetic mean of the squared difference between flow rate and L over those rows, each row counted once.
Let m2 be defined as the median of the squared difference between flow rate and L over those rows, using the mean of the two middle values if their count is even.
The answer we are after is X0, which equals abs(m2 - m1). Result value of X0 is 0.17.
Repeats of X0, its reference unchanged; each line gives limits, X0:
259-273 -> 0.02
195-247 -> 0.41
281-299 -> 0.25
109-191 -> 0.26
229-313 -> 1.74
